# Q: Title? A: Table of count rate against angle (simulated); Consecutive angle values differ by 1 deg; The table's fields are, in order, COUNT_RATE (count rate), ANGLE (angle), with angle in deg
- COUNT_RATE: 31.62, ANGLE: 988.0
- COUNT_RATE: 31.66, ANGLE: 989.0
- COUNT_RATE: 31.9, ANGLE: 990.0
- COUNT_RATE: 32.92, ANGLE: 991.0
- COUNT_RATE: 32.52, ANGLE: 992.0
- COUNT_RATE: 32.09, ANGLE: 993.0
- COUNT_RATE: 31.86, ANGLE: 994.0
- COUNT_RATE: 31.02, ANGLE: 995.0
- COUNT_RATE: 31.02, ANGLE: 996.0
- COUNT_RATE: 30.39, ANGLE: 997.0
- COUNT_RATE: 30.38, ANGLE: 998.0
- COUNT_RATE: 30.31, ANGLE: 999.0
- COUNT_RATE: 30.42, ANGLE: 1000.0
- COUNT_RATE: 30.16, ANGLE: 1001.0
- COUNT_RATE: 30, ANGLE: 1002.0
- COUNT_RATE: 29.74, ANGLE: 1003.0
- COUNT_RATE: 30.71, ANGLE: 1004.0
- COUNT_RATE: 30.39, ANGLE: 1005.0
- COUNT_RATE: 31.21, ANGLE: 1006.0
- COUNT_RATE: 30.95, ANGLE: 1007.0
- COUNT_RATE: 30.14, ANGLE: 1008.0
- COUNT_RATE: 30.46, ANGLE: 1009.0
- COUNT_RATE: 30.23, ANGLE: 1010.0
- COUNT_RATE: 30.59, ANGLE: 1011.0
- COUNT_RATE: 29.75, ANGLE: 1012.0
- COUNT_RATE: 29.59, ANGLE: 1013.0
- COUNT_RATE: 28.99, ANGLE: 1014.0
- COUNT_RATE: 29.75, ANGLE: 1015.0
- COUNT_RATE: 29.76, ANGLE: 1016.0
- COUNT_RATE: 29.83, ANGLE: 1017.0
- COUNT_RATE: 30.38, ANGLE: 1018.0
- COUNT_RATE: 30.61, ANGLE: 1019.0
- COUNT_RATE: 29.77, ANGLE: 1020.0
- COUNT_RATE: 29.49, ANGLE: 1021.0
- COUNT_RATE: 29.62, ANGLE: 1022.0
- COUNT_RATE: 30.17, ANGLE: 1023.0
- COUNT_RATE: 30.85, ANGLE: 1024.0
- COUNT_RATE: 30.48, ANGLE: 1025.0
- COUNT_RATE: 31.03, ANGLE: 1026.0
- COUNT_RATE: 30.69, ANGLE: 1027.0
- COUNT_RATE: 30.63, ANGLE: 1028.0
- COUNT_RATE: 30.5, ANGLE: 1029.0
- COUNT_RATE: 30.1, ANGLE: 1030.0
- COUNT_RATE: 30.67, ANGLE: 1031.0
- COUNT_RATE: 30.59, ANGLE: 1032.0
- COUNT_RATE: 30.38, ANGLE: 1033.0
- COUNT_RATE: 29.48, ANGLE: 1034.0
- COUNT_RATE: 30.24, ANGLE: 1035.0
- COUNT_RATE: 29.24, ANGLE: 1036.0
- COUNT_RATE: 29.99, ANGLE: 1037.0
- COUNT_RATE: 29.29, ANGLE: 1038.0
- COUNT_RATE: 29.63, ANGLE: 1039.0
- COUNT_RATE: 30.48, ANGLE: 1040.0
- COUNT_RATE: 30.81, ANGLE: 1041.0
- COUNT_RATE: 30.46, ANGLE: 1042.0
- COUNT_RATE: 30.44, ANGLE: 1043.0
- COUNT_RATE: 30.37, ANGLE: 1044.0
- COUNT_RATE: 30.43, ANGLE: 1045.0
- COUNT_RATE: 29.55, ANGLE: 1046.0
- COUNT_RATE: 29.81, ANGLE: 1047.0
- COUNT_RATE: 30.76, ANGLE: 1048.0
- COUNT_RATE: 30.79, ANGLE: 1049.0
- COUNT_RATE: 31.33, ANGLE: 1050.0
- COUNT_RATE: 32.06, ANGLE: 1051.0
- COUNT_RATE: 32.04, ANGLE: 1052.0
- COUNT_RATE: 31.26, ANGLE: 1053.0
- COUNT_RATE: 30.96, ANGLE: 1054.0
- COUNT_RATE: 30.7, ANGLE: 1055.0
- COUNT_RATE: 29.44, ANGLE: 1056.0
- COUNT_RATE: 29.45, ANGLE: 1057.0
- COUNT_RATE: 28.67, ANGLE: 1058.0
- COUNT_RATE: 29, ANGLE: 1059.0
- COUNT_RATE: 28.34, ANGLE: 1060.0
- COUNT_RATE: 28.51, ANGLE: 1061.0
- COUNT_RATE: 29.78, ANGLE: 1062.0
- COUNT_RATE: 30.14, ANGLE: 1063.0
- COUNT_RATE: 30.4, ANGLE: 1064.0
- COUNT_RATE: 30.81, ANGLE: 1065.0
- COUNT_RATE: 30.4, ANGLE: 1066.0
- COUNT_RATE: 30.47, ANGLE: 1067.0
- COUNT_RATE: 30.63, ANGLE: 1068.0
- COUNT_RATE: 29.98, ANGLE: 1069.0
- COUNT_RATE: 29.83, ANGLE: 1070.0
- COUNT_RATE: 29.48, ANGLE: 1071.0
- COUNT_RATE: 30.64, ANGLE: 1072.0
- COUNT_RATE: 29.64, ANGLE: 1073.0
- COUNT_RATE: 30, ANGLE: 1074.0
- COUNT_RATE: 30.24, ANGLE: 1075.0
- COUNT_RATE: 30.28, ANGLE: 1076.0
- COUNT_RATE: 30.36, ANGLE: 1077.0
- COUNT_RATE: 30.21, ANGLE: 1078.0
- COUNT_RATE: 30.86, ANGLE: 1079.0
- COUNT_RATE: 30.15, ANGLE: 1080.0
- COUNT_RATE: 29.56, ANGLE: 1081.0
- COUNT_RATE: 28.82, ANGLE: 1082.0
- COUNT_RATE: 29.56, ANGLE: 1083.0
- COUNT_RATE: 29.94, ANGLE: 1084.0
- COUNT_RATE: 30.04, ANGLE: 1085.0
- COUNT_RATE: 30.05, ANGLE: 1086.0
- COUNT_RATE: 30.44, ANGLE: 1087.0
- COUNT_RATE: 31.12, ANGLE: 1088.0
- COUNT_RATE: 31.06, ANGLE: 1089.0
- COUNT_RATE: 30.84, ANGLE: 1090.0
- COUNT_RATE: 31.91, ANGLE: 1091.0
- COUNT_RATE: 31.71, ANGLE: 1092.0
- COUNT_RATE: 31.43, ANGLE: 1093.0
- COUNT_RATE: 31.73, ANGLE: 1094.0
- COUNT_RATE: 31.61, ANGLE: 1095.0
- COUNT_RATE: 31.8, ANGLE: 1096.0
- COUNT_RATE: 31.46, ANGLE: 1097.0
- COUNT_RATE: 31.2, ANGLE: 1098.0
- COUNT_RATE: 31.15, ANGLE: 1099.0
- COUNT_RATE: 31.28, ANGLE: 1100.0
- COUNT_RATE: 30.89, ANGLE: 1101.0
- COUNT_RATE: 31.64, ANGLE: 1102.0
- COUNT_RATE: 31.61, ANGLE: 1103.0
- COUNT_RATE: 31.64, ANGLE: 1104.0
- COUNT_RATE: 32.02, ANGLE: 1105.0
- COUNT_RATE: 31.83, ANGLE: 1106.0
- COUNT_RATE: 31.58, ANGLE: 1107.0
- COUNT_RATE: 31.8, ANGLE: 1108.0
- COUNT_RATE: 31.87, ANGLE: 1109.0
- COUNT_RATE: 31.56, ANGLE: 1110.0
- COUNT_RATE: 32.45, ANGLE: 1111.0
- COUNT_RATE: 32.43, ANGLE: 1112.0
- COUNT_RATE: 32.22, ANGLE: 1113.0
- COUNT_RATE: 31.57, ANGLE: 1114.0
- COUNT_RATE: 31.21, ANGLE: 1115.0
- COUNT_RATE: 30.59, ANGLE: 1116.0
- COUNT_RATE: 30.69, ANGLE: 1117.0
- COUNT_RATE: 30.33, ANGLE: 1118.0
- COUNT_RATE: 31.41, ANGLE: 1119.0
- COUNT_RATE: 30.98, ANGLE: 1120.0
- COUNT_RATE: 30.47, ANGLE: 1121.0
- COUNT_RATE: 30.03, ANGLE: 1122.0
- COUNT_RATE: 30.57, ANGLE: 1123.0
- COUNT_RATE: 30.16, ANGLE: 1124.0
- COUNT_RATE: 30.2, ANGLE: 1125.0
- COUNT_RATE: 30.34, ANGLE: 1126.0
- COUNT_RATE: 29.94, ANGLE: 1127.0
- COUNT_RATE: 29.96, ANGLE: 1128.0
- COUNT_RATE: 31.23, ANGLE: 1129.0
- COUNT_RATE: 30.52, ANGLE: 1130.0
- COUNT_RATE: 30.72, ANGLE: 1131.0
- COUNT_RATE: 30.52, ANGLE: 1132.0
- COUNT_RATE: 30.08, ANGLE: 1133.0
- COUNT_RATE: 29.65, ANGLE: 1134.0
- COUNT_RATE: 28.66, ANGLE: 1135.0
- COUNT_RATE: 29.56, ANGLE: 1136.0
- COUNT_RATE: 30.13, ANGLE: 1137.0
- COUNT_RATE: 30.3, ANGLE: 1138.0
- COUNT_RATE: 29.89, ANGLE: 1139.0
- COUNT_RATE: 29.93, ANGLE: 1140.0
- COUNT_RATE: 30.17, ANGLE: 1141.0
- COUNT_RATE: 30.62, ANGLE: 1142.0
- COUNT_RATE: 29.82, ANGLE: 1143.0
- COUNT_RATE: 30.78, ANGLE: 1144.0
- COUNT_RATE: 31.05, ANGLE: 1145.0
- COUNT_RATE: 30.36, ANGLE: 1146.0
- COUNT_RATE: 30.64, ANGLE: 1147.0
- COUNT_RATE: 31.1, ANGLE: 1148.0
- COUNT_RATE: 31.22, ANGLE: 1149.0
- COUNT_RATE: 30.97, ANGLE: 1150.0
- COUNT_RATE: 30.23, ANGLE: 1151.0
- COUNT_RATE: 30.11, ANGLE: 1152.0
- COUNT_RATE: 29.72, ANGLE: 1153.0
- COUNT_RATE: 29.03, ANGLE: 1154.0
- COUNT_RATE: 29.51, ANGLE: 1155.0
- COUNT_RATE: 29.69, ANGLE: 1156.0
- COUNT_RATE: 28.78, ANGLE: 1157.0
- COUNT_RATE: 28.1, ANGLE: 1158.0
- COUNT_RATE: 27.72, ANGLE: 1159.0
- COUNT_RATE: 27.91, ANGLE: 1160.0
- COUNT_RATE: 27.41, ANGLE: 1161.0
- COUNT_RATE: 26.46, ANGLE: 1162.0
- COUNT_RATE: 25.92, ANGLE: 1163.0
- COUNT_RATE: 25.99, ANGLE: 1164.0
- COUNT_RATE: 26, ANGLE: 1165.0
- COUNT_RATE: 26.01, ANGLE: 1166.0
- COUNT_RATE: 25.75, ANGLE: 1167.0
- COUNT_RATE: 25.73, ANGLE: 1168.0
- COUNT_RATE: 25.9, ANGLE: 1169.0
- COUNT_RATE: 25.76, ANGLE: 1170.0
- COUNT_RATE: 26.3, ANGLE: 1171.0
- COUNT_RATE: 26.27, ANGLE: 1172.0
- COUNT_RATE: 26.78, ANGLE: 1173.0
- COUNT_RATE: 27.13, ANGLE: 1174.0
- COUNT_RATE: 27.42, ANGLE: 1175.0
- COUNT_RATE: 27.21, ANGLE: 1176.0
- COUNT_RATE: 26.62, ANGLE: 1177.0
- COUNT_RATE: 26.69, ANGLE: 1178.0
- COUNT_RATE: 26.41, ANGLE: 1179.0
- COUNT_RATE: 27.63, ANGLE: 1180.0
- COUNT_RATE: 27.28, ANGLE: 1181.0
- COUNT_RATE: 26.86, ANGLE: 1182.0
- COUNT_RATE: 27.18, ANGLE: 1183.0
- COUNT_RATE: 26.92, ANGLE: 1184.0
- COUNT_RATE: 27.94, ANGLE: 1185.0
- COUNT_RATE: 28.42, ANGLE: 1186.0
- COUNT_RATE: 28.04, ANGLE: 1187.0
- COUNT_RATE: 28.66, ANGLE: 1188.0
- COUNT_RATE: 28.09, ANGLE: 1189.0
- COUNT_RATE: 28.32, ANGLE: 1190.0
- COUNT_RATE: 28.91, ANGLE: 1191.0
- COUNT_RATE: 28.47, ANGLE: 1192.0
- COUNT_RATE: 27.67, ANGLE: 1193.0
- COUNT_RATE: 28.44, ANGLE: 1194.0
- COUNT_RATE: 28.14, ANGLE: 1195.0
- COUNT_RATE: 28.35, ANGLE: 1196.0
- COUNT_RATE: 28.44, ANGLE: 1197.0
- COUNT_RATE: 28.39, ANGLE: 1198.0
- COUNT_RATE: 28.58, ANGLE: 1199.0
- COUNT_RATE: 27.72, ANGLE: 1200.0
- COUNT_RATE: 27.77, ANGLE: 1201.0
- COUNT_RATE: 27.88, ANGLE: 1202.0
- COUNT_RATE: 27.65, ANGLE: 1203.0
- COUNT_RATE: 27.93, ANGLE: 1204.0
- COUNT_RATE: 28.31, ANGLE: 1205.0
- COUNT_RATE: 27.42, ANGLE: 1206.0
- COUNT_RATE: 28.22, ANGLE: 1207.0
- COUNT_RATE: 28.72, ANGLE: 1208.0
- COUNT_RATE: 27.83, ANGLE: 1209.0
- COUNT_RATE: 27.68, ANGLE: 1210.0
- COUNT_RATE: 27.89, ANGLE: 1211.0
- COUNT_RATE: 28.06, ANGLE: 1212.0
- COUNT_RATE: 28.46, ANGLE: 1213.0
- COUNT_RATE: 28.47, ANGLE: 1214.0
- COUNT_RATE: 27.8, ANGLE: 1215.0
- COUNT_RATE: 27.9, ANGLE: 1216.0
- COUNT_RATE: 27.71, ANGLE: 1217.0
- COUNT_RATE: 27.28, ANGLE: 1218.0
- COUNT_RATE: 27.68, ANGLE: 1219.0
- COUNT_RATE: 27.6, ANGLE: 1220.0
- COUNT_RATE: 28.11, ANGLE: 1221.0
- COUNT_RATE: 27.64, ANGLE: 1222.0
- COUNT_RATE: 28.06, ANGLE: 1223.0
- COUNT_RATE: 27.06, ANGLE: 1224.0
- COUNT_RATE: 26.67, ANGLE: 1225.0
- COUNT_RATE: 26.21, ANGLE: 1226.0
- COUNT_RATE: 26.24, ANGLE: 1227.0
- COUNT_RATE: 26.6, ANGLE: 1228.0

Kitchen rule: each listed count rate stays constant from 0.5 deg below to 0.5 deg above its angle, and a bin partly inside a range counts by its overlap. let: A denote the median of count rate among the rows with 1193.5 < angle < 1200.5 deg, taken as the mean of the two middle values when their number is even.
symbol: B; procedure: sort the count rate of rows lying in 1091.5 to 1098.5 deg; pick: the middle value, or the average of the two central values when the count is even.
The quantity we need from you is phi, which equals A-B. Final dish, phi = -3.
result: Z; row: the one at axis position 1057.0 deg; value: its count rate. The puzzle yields 29.45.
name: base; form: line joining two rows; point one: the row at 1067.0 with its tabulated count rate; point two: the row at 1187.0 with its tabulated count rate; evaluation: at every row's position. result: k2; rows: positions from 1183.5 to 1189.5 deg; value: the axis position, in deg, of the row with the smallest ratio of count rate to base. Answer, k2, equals 1184.0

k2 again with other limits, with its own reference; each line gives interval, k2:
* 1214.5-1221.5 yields 1218.0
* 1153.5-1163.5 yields 1163.0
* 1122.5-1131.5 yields 1127.0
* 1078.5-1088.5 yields 1082.0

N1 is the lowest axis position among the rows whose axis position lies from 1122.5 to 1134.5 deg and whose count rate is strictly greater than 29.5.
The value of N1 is 1123.0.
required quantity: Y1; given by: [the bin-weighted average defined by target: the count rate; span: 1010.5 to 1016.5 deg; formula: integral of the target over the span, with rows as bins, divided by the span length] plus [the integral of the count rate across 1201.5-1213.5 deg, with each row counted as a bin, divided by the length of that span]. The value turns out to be 57.7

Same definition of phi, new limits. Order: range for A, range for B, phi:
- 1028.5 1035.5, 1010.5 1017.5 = 1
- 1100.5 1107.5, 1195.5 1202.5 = 3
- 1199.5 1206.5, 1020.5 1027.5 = -3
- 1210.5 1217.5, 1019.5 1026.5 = -2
